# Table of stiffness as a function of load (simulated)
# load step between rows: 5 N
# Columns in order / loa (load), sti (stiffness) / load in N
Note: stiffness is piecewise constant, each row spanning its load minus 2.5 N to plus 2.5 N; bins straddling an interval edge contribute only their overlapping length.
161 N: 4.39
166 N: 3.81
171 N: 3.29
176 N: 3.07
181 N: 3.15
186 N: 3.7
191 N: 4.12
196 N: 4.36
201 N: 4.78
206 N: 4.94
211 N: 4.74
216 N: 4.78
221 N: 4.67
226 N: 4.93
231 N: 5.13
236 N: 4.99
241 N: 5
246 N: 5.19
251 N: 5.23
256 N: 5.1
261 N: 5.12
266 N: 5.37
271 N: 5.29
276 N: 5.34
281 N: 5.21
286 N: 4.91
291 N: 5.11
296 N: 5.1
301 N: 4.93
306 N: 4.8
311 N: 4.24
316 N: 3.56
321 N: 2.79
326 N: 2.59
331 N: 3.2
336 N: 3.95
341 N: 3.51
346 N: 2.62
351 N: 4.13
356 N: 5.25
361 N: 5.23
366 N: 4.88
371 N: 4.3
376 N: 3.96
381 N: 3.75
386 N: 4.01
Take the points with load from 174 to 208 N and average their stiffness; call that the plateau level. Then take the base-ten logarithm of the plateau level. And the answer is 0.60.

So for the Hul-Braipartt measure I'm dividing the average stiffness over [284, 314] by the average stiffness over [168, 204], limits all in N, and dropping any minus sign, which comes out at 1.3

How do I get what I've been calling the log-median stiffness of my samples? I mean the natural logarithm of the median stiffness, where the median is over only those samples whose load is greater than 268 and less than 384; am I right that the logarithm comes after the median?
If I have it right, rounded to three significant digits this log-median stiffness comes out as 1.46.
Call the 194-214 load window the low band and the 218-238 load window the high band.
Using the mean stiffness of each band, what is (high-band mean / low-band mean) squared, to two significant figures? 1.1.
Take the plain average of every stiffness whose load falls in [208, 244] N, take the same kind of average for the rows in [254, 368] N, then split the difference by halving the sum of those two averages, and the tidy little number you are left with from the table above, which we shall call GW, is 4.7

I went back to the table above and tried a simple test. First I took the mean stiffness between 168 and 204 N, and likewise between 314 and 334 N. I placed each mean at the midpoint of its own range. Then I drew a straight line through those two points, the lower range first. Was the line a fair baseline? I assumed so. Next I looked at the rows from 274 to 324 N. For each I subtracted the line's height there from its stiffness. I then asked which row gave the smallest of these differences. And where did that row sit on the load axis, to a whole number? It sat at 321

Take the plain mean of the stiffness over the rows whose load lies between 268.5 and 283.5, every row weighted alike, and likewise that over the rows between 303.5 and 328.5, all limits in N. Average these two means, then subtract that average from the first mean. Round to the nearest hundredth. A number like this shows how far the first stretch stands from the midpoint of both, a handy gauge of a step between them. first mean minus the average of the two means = 0.84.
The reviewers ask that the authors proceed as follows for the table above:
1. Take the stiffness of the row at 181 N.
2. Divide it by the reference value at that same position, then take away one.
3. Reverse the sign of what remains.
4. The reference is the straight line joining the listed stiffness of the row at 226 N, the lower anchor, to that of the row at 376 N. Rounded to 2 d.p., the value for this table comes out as 0.40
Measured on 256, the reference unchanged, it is -0.08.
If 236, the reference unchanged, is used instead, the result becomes -0.03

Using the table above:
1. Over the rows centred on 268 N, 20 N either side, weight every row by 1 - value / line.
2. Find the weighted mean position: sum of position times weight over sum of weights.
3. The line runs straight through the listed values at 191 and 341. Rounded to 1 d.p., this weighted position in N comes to 268.8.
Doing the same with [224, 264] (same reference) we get 244.6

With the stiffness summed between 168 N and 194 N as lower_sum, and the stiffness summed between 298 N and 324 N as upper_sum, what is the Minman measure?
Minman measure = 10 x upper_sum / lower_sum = 11.7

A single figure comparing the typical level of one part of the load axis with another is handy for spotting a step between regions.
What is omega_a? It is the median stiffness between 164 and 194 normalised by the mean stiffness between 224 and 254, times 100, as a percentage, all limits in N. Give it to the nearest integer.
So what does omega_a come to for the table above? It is 69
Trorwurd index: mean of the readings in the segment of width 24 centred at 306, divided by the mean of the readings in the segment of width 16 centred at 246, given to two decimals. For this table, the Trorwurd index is 0.88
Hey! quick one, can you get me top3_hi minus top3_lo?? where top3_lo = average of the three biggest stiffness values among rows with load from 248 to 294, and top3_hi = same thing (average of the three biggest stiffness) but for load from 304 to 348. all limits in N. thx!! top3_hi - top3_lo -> -1.00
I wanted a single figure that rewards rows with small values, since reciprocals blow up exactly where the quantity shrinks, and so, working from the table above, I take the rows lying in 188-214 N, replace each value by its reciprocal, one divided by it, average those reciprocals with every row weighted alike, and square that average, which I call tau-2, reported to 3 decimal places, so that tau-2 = 0.048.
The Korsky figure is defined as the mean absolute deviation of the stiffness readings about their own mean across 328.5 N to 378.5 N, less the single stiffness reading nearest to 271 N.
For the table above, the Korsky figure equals -4.6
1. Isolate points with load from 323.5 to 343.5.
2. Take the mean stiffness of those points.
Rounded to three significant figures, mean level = 3.31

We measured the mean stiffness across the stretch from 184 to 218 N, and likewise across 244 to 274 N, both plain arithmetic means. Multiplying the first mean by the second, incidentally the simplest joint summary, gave 23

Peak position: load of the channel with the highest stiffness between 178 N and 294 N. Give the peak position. 266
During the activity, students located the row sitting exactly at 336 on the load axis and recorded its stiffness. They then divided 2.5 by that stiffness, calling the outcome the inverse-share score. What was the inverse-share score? 0.63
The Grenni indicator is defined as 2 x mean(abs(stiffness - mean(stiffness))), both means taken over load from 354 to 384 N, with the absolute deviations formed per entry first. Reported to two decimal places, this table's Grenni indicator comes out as 1.12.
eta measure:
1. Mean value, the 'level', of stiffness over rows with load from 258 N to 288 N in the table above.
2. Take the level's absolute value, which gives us 5.2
